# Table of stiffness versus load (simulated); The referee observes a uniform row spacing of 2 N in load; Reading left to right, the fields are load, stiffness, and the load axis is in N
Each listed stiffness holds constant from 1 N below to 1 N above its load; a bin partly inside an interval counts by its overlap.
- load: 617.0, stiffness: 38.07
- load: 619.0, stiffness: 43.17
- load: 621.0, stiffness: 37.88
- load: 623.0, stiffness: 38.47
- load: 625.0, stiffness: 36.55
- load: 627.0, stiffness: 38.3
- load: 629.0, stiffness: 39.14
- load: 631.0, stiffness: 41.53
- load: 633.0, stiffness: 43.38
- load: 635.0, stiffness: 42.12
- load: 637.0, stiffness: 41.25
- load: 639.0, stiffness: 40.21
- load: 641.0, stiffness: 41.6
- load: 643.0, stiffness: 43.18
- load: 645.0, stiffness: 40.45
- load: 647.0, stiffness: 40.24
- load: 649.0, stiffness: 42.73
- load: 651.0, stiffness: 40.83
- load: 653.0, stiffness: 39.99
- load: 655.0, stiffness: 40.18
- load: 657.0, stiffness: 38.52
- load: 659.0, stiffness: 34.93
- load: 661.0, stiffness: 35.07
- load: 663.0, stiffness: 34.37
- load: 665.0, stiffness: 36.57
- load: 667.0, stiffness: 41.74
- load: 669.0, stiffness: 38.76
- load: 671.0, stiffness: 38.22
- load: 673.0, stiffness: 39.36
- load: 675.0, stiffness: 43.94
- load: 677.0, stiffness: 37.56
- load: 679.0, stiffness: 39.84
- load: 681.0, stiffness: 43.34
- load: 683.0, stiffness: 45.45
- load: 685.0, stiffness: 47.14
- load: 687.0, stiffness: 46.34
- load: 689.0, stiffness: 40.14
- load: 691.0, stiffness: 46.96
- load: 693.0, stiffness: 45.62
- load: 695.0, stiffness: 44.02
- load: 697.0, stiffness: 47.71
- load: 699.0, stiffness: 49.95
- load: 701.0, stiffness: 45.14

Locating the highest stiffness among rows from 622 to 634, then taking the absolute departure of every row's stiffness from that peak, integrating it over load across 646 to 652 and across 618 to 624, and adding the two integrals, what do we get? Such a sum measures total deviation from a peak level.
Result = 34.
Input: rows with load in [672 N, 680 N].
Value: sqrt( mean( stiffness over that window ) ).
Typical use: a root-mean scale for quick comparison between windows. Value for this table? 6.34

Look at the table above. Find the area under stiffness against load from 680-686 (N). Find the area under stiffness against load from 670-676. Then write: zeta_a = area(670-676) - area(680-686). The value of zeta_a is -29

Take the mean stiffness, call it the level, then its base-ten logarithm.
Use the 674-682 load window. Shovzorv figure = 1.61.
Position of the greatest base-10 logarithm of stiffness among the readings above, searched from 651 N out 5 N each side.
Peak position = 649.0 N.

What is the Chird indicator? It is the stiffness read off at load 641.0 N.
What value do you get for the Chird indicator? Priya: 41.6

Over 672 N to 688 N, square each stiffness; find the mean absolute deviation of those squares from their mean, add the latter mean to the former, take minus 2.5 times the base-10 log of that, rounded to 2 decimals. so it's -8.30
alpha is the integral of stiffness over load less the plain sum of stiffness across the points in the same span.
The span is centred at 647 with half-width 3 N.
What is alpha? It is 123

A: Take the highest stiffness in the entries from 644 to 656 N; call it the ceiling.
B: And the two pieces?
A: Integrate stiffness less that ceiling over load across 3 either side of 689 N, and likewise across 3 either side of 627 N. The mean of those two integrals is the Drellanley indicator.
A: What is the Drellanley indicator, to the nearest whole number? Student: -9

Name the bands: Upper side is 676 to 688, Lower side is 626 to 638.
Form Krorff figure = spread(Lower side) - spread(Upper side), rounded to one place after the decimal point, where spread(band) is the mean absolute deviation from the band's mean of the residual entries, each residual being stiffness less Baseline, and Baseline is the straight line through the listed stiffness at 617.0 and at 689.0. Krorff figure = -1.6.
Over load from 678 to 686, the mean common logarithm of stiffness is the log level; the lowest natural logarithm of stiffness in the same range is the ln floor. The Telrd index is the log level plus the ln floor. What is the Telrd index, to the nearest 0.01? 5.33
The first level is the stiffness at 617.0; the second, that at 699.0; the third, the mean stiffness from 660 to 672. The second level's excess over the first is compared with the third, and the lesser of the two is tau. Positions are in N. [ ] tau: 12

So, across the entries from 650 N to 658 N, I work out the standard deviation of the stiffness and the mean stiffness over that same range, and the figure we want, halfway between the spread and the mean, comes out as 20.4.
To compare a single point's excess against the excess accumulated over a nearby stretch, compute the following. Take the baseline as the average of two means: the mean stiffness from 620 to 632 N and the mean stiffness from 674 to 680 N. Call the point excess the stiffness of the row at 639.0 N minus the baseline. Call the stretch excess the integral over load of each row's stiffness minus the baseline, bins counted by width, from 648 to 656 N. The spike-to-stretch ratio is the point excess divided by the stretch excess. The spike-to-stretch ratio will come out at 0.060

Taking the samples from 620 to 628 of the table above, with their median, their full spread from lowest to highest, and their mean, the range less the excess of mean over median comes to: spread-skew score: 2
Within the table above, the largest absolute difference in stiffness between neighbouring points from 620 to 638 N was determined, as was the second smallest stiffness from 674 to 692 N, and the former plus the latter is 42.2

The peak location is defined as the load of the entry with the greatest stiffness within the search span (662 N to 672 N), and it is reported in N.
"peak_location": 667.0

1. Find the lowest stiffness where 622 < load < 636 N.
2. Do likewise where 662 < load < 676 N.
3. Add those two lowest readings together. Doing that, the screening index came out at 71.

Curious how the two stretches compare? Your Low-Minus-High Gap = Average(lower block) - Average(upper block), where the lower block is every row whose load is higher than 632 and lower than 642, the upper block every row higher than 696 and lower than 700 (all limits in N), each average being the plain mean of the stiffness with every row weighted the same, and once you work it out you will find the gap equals -7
